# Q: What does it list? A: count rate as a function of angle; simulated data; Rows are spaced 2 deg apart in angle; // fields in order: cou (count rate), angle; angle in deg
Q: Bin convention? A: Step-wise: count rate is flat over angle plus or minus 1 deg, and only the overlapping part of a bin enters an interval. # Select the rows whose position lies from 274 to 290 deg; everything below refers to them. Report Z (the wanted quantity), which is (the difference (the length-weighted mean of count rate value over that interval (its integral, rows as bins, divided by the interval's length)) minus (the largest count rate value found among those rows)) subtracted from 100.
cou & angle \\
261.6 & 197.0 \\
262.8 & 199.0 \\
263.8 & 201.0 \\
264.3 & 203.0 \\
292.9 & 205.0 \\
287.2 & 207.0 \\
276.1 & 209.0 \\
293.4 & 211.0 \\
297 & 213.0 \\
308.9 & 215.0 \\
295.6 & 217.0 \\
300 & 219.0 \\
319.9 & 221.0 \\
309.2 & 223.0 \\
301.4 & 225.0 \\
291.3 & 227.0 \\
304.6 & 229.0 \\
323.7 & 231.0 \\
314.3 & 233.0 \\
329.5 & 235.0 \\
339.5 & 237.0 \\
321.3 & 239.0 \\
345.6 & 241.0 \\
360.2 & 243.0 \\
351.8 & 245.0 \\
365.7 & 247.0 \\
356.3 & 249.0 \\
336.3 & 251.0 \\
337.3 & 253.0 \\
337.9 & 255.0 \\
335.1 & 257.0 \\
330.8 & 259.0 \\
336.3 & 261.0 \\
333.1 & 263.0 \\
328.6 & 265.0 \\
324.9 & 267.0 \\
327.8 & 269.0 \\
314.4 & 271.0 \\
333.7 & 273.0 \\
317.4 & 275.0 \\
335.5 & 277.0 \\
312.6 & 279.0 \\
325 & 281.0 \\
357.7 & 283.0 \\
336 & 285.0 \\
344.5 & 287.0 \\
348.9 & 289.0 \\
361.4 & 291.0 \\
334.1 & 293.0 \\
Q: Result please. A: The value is 123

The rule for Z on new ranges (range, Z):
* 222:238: 125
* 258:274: 108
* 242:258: 118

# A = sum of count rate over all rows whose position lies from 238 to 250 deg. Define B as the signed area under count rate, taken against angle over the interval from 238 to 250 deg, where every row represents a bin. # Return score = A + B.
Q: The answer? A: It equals 6303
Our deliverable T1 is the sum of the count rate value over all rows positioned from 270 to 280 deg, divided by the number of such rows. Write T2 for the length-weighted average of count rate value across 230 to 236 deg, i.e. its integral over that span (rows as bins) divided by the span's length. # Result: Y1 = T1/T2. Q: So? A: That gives 1.00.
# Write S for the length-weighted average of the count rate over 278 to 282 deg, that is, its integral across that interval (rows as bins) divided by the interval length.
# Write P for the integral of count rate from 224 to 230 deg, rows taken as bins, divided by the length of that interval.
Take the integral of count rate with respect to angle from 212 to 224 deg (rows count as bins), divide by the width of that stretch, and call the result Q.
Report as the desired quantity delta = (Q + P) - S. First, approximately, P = 299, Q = 305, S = 319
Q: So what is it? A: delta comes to 285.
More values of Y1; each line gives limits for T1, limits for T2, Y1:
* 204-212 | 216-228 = 0.95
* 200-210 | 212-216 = 0.91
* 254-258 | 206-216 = 1.15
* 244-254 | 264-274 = 1.07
